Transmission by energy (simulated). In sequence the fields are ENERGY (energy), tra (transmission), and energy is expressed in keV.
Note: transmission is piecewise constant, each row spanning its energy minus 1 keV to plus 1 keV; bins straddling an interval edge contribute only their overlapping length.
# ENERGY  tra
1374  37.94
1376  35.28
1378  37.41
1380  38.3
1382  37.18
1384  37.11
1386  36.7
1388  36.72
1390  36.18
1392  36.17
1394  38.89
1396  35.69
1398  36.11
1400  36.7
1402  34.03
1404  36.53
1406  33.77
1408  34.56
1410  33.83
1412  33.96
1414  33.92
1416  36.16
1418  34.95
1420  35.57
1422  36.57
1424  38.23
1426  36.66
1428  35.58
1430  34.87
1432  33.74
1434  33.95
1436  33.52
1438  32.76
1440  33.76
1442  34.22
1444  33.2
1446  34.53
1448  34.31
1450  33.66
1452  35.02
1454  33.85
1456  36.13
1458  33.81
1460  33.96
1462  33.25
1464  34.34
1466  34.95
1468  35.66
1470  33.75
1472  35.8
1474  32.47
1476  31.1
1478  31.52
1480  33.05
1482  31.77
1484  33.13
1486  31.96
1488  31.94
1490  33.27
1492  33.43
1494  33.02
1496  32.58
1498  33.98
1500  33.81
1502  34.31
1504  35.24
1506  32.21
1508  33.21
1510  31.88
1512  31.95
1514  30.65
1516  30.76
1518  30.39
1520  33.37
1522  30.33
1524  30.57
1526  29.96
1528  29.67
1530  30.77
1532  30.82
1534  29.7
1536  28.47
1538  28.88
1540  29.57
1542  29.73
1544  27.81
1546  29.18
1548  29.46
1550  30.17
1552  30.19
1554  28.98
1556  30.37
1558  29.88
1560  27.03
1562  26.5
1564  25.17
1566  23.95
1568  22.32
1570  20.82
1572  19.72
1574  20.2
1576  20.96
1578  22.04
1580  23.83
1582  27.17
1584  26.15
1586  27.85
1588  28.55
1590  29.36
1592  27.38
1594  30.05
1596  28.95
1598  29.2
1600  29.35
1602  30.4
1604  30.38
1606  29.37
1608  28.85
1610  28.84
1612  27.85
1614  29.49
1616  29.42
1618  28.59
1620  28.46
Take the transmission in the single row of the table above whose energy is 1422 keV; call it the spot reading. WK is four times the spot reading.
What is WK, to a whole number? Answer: 146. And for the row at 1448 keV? 137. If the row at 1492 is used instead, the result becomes 134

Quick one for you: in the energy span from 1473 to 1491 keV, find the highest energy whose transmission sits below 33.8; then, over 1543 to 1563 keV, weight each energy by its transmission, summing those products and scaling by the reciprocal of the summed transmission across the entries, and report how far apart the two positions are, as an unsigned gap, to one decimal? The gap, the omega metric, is 62.9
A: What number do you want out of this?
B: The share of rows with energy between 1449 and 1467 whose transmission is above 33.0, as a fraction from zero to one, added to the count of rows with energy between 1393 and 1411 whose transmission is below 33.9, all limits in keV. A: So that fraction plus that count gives 3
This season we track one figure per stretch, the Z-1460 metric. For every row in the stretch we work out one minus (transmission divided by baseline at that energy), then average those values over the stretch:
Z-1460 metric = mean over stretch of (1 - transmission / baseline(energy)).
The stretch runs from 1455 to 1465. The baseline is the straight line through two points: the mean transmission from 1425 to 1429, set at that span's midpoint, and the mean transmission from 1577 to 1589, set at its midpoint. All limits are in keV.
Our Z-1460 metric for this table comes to -0.010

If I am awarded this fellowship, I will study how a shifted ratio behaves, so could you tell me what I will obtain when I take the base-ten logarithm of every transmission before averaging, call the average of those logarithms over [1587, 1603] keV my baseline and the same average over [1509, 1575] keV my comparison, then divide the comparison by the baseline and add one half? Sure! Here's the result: 1.49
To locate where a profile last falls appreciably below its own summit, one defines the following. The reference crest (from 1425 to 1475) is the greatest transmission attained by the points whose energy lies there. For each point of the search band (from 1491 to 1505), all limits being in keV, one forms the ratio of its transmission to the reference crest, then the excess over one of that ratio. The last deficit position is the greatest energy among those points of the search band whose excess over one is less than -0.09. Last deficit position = 1496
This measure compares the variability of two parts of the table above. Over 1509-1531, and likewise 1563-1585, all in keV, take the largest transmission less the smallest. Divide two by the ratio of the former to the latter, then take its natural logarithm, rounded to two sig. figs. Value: 1.4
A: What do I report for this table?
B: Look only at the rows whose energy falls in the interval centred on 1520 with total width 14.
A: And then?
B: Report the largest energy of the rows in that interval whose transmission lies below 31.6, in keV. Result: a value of 1526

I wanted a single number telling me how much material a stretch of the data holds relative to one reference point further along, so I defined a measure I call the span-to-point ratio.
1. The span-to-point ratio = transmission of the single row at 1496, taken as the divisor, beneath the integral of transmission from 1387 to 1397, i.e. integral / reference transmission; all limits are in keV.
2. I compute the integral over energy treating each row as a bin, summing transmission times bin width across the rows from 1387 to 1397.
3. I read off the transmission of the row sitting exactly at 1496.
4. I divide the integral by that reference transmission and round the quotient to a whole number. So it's 11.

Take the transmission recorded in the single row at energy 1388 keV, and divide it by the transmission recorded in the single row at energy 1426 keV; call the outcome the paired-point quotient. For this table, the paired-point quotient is 1.00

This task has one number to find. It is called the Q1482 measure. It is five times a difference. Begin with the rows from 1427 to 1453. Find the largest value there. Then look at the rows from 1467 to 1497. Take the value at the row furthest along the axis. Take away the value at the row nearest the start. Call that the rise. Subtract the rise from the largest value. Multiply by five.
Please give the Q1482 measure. 193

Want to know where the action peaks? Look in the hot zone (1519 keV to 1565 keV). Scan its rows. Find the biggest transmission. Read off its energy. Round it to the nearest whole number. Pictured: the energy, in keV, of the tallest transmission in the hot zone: 1520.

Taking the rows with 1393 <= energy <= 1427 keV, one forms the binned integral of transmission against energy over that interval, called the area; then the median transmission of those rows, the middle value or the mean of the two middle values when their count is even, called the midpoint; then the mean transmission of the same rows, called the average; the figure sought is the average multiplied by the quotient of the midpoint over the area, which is 1.05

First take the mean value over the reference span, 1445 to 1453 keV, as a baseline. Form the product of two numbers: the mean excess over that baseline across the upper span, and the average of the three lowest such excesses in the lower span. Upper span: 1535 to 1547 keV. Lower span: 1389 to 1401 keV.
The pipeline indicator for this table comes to -8.8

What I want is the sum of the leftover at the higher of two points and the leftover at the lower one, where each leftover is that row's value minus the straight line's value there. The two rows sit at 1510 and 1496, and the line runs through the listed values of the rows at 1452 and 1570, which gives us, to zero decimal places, 7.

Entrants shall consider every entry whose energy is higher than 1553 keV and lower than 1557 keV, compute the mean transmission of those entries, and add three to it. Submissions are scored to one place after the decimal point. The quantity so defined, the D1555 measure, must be 32.7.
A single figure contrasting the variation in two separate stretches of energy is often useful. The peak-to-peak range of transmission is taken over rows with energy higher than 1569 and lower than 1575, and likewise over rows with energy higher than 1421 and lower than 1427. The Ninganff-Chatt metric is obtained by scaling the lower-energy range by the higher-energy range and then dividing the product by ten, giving 0.18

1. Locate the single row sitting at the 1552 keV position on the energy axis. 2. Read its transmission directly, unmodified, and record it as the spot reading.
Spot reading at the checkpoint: 30.19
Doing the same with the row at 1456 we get 36.13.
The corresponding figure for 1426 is 36.66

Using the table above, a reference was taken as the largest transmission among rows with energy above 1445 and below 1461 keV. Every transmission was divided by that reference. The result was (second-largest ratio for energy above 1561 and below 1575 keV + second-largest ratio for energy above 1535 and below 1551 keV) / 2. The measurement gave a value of 0.760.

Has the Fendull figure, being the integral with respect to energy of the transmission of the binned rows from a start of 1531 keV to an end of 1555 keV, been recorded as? 706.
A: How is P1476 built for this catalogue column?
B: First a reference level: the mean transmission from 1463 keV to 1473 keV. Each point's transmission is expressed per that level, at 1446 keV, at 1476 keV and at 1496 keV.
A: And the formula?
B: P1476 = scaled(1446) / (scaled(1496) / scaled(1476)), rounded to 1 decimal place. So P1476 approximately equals 0.9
